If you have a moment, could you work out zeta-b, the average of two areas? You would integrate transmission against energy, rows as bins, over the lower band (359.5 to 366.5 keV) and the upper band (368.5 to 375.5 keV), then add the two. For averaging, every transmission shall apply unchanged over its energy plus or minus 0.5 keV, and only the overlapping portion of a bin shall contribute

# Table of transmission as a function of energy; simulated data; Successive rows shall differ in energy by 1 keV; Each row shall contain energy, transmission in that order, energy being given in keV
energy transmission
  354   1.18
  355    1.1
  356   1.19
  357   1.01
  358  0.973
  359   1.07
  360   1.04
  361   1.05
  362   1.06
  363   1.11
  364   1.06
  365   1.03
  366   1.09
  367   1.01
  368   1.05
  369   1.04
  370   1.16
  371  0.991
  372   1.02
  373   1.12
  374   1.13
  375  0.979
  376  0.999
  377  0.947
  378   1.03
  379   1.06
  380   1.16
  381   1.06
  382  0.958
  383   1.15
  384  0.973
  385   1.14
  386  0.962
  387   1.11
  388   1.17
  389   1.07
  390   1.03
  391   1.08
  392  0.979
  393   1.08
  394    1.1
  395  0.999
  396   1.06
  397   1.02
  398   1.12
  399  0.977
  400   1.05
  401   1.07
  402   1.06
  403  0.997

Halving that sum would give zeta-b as 7.44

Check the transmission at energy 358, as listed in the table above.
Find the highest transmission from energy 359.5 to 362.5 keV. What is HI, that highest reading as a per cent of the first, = 109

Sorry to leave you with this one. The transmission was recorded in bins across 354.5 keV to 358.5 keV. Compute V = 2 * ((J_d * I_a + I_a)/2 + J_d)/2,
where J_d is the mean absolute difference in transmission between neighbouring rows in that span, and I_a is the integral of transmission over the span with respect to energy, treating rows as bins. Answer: 2.46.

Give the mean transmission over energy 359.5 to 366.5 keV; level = 1.06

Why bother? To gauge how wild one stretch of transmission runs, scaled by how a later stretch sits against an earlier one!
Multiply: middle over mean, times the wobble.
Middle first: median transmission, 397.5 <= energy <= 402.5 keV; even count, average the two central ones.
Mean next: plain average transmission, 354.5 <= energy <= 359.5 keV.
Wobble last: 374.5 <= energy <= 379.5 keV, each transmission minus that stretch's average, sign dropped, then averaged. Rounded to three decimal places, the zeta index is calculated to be 0.033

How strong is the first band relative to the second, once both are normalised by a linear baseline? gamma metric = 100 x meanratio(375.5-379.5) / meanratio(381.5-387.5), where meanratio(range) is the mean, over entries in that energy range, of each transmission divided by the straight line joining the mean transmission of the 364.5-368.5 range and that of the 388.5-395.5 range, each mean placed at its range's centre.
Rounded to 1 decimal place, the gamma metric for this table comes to 96.3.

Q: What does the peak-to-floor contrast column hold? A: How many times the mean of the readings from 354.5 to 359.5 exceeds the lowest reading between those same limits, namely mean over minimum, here 1.10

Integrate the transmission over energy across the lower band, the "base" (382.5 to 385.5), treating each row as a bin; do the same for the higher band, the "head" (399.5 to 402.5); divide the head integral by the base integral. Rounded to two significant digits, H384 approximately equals 0.97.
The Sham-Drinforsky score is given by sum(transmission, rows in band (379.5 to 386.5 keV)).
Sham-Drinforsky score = 7.40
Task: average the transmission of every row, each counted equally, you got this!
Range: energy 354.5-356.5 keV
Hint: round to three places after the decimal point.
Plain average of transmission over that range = 1.145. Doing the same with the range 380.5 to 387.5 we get 1.050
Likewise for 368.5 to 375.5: 1.063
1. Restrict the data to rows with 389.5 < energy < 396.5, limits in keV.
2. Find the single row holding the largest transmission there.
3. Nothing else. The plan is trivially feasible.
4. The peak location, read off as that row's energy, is 394 keV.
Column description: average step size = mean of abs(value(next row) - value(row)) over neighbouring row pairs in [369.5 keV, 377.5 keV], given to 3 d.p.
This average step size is 0.076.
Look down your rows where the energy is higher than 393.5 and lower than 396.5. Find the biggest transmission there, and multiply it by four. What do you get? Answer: 4.40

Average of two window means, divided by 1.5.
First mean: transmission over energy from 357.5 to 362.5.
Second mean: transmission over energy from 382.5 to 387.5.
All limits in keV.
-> 0.702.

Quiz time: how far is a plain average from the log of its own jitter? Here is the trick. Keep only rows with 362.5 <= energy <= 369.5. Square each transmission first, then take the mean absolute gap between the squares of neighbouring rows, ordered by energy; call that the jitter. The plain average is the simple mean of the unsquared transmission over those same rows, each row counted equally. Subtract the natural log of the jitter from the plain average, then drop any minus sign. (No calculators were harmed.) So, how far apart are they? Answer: 3.4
